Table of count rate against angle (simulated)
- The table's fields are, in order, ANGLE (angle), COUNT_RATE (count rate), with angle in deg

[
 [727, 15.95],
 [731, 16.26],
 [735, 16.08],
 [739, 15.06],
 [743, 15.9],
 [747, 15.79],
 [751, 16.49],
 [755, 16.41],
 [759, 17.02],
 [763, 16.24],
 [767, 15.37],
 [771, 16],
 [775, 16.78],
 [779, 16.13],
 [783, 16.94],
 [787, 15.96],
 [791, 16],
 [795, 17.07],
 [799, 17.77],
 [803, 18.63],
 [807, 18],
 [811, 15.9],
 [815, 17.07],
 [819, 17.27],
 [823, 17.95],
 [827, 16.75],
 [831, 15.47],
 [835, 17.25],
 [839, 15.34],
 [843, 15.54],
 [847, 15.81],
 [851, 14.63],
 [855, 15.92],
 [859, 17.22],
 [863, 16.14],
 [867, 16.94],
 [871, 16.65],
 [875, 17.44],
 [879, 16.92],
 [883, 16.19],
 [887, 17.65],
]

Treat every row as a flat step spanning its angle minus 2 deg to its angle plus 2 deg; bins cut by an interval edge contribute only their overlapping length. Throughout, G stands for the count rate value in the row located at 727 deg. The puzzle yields 15.95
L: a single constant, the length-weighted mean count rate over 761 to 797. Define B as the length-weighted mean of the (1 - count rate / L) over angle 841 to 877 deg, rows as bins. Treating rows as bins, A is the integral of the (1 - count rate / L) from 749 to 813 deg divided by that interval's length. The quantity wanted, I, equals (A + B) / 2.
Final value -0.011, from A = -0.024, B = 0.001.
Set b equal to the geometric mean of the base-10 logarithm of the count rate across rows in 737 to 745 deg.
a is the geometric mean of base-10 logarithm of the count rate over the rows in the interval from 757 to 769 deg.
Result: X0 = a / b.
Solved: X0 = 1.02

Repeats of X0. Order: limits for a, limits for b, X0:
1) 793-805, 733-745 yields 1.05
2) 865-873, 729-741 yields 1.02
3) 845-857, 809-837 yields 0.97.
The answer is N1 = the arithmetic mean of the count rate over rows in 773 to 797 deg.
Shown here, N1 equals 16.5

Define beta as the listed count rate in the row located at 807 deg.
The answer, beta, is 18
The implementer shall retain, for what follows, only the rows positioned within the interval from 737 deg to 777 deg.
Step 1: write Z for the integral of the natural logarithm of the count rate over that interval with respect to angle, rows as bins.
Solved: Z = 111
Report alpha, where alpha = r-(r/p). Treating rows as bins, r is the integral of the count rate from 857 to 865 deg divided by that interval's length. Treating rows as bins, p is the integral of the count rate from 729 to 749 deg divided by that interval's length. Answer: 15.6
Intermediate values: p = 15.8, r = 16.7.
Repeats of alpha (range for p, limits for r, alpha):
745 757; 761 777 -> 15.1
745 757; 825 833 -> 15.1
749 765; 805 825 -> 16.2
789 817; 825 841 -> 15.3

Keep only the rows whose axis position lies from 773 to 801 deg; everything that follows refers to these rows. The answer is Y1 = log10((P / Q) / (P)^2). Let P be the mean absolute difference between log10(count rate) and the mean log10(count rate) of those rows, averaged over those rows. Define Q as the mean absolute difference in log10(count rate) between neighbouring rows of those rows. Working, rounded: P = 0.014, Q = 0.018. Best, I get 3.58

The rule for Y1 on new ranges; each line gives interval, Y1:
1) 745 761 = 3.97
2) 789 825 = 3.38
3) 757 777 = 3.57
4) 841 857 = 3.50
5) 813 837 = 3.40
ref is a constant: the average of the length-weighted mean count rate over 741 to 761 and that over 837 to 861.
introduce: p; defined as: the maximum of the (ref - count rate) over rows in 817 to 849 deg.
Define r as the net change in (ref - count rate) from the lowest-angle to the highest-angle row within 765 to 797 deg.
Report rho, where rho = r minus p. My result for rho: -2.4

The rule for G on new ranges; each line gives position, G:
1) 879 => 16.92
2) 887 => 17.65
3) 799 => 17.77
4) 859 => 17.22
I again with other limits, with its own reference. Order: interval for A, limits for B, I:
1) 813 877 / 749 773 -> -0.005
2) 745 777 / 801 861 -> -0.009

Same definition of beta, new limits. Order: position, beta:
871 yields 16.65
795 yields 17.07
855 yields 15.92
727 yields 15.95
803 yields 18.63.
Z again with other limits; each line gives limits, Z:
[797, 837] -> 114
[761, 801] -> 112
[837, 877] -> 111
